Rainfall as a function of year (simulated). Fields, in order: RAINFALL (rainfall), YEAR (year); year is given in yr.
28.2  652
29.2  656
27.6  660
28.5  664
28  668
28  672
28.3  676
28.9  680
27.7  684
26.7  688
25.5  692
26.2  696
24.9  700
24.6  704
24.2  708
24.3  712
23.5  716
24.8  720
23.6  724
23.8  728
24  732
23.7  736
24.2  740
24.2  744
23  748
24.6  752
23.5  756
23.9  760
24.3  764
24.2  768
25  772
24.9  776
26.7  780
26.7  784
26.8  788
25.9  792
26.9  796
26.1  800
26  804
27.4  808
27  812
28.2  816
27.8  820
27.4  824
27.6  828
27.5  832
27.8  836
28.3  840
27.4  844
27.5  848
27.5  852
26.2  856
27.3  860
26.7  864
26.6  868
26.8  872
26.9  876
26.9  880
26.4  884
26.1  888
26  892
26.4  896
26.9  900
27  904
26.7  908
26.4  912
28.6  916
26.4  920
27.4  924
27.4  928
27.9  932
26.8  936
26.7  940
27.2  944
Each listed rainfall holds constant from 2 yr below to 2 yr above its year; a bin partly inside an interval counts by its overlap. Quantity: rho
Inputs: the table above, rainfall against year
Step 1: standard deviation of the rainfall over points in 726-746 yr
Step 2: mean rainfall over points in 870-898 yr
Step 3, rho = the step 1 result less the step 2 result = -26.3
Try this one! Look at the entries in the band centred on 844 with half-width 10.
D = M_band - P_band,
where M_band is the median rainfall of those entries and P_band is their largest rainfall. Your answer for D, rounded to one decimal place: -0.8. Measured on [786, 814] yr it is -0.6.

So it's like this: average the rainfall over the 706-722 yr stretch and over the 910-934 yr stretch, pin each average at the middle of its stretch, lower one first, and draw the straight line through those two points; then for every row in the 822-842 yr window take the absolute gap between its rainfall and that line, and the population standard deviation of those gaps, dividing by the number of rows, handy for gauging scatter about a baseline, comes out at 0.25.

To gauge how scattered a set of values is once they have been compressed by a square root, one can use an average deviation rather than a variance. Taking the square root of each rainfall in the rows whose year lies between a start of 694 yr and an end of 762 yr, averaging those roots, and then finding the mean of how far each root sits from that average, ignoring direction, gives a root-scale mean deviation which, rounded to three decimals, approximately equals 0.053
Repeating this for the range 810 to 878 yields 0.042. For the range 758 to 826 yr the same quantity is 0.106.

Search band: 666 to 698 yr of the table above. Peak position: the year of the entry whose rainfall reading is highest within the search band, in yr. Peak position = 680 yr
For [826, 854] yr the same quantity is 840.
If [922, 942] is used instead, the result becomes 932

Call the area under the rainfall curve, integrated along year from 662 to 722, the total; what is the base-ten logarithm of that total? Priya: 3.20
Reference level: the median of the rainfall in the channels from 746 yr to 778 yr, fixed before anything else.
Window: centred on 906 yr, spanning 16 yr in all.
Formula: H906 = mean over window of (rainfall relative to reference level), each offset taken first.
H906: 2.5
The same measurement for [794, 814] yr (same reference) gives 2.4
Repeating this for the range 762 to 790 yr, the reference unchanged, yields 1.3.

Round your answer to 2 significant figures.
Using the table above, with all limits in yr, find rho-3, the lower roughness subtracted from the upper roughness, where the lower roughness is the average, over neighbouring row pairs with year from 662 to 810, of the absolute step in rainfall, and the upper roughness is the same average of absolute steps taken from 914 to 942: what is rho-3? 0.15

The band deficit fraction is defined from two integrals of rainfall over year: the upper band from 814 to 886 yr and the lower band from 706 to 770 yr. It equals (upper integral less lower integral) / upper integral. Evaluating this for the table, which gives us 0.2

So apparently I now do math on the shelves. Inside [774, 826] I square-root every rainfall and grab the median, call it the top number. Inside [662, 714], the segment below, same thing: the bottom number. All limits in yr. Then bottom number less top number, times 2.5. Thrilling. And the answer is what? 0.0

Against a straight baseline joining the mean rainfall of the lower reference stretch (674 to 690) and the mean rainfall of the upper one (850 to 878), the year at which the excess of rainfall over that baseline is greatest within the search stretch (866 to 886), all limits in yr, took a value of 880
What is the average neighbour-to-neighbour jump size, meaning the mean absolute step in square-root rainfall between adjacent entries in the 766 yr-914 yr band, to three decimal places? 0.047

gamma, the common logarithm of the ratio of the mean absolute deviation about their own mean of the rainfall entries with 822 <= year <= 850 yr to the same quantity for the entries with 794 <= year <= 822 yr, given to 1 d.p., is -0.4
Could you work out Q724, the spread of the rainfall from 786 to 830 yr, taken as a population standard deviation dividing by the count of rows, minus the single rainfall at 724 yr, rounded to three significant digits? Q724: -22.9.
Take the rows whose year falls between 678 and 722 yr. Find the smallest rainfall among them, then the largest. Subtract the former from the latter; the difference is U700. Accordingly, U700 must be 5.4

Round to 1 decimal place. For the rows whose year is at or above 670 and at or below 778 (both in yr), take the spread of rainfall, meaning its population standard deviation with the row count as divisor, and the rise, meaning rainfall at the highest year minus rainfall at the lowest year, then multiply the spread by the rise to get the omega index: -4.9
